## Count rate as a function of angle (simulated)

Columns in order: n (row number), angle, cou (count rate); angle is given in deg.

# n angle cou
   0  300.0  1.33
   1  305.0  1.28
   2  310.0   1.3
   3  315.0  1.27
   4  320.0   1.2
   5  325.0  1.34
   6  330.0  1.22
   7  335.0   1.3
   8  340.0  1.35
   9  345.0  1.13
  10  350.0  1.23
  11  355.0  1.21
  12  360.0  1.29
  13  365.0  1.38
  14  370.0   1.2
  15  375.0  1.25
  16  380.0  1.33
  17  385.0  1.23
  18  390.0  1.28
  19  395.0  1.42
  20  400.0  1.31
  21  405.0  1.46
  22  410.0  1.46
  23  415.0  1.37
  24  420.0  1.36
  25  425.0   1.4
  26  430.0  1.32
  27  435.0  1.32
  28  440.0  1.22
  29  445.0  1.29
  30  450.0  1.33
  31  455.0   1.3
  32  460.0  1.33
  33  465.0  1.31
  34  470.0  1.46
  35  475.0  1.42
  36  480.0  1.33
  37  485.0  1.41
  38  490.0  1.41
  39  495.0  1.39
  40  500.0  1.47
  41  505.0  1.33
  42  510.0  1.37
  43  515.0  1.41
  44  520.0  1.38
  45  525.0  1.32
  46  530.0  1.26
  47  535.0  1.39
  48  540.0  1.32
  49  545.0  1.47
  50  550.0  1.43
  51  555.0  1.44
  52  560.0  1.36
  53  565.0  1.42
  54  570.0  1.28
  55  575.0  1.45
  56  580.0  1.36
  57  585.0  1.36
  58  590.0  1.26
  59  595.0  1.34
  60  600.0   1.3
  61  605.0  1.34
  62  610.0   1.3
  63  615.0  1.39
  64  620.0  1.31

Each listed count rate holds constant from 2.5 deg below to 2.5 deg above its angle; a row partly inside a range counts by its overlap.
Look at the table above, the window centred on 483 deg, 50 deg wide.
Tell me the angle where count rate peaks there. 500.0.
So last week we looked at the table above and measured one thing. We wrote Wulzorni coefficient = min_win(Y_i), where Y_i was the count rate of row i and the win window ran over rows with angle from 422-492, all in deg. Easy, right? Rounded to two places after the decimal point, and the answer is 1.22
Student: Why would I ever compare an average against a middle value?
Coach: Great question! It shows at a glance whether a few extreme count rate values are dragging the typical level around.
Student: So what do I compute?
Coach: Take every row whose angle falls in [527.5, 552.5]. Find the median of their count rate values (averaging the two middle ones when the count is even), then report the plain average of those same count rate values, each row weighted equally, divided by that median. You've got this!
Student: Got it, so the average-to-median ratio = 0.99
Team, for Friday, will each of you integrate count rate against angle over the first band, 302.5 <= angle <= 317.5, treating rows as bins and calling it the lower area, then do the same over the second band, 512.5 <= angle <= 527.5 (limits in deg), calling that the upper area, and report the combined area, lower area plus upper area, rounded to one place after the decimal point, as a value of 39.8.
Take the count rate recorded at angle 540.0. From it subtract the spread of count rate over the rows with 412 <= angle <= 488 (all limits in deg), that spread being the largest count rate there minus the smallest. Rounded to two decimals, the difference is 1.08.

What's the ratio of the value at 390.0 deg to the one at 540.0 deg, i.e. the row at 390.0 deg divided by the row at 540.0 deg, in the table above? 0.97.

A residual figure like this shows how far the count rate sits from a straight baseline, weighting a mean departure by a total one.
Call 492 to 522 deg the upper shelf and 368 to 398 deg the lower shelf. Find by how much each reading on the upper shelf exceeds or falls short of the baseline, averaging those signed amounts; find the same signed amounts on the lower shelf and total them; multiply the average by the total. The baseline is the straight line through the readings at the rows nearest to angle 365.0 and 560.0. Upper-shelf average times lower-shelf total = -0.015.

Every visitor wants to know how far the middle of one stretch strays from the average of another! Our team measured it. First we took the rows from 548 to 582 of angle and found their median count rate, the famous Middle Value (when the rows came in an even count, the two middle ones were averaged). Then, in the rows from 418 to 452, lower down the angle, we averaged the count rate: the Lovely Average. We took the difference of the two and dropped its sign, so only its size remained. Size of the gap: 0.10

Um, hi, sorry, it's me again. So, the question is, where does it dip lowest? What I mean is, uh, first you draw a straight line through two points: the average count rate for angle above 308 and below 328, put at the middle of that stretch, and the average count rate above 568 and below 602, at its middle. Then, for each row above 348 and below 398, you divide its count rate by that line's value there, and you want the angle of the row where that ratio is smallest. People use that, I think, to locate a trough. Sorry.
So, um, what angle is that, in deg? 370.0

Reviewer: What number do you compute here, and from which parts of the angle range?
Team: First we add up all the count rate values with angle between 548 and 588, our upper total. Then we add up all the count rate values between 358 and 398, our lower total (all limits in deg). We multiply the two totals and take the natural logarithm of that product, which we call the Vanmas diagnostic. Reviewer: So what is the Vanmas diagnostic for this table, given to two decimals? 4.75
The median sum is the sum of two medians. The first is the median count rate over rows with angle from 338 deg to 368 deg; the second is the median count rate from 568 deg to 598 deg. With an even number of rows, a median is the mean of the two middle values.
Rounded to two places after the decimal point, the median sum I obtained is 2.61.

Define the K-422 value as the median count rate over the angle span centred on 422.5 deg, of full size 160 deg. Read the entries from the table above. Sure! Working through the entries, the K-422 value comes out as 1.33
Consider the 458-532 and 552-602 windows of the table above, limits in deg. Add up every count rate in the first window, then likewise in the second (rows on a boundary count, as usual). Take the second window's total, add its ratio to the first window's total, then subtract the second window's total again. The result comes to 0.66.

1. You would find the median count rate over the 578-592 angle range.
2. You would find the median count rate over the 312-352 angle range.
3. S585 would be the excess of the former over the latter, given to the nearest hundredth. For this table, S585 0.11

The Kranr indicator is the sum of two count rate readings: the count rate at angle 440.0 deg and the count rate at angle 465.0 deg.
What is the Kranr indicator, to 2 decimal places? 2.53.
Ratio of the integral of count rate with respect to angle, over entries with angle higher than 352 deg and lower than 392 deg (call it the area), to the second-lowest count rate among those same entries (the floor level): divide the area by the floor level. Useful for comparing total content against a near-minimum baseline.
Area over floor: 42.0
